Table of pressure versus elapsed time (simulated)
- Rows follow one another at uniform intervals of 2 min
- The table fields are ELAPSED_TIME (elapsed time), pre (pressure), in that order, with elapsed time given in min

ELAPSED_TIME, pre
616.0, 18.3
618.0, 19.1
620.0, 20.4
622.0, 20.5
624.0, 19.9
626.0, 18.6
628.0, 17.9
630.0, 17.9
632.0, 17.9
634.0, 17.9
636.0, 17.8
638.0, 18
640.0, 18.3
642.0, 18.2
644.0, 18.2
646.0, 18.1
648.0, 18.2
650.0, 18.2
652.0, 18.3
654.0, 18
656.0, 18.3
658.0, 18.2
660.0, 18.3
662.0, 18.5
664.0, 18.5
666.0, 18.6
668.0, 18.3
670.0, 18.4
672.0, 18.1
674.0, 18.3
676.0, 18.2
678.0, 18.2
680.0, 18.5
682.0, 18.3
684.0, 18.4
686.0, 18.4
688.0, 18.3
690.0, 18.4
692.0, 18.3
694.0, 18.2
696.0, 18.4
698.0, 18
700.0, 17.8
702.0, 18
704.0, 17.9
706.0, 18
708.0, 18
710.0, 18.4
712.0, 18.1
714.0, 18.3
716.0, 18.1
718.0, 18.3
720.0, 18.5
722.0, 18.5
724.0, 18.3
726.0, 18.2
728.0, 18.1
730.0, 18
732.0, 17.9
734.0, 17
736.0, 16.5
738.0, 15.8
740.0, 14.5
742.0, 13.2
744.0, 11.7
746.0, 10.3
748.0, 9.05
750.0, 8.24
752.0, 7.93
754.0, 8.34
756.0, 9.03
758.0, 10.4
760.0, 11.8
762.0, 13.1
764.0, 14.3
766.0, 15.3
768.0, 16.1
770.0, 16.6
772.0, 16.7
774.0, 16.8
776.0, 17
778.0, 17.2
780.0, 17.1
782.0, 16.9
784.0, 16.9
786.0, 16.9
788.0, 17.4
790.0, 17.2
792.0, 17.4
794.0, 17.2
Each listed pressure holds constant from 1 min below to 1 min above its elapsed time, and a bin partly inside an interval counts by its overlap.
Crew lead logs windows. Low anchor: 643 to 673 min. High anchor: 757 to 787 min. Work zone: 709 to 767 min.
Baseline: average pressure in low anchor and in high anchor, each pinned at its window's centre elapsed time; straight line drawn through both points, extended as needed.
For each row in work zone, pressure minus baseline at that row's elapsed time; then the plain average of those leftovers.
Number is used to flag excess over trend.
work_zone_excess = -1.7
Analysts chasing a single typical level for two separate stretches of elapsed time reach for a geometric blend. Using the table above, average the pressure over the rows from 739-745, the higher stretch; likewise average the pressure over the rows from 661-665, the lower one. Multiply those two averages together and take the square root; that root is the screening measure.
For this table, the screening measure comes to 15.6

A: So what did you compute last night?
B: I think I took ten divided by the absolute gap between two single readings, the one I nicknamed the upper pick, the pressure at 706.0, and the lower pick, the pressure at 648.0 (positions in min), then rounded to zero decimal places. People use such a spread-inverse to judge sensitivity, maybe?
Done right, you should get 50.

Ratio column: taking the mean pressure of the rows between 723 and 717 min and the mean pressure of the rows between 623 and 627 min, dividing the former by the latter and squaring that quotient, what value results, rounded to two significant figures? 0.92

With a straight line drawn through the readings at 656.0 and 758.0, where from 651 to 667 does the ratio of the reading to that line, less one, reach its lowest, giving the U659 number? 654.0 min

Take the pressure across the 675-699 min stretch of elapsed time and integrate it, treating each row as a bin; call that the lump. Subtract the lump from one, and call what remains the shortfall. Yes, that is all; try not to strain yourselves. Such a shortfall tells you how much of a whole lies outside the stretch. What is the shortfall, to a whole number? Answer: -438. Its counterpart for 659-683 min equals -439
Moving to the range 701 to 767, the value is -993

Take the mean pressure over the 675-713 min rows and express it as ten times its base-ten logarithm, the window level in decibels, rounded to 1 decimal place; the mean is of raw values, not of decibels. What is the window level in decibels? 12.6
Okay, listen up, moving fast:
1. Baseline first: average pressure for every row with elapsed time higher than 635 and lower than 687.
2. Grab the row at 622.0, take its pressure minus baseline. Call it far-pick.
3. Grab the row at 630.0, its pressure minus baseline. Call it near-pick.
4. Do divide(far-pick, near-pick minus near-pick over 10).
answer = -6.9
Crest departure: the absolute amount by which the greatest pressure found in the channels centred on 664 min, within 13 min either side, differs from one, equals 17.6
